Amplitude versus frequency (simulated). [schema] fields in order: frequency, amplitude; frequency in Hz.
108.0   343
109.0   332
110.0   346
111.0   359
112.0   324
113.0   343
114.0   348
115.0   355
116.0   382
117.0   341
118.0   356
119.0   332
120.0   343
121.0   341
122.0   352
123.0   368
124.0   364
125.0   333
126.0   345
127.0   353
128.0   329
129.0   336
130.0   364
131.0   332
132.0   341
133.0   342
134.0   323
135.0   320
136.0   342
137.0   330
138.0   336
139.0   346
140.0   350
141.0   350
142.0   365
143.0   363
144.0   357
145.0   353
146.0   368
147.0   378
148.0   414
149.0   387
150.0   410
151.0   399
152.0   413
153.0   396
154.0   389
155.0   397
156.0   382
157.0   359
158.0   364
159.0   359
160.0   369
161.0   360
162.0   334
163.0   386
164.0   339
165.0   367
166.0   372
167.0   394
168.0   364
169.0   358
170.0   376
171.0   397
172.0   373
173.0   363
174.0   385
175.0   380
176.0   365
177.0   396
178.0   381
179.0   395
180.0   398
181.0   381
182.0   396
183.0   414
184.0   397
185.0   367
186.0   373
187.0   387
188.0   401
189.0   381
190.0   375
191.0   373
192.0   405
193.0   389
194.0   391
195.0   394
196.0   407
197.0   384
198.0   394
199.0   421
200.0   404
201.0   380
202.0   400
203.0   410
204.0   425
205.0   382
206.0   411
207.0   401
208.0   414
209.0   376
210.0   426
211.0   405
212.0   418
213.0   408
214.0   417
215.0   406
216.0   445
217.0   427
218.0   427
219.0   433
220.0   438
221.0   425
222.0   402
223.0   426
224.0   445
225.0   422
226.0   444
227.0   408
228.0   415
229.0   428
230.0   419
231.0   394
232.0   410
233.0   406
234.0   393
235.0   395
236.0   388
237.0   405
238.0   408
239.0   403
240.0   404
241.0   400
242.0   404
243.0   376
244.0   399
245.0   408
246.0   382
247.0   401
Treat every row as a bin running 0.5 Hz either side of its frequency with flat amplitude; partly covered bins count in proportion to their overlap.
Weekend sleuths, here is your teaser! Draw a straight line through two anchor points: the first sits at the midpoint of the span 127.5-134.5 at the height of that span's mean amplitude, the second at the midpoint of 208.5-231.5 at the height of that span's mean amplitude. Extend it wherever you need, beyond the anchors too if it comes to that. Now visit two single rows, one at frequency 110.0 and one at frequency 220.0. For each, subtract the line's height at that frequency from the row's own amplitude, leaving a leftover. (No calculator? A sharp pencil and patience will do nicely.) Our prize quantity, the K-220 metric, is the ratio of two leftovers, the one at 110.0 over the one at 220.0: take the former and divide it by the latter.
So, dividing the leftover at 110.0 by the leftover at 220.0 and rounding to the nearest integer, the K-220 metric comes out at 1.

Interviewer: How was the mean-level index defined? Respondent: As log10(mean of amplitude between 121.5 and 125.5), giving 2.55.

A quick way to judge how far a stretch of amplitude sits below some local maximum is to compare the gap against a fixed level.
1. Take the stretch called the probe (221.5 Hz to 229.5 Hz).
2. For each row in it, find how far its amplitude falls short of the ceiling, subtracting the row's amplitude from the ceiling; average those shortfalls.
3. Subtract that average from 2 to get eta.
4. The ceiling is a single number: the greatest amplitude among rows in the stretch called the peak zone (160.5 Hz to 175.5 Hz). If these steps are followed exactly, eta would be 29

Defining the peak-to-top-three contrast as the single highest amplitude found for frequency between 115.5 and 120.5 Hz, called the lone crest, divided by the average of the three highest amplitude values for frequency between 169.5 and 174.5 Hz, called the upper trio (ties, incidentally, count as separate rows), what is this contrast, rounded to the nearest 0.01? 0.99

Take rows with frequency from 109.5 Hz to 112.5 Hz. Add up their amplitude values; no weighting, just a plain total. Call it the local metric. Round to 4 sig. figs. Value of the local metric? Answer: 1029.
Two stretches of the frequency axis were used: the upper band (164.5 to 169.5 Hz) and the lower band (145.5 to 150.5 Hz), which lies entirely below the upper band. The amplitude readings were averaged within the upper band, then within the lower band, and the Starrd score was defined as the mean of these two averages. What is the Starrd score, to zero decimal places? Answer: 381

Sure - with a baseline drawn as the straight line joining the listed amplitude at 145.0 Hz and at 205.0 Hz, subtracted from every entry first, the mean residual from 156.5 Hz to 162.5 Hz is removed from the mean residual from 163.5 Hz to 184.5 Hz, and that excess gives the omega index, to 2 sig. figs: 16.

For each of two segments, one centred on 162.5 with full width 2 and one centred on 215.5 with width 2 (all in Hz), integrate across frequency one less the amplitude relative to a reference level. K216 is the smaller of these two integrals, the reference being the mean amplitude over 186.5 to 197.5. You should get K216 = -0.18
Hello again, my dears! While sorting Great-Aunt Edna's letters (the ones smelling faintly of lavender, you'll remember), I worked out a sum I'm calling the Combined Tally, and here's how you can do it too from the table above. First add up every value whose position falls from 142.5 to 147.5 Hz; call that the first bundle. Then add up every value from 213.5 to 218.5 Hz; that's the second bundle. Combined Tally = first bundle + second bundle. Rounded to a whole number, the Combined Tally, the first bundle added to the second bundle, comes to 3941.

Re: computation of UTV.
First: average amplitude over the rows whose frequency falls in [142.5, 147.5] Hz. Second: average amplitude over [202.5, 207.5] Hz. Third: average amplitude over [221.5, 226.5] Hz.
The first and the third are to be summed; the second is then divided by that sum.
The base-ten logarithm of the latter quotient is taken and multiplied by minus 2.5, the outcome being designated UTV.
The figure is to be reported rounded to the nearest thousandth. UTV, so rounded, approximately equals 0.725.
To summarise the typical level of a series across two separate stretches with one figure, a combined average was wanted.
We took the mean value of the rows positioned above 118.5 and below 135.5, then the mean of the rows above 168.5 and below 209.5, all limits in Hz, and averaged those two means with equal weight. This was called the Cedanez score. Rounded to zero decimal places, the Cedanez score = 366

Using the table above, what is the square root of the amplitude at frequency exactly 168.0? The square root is 19.1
